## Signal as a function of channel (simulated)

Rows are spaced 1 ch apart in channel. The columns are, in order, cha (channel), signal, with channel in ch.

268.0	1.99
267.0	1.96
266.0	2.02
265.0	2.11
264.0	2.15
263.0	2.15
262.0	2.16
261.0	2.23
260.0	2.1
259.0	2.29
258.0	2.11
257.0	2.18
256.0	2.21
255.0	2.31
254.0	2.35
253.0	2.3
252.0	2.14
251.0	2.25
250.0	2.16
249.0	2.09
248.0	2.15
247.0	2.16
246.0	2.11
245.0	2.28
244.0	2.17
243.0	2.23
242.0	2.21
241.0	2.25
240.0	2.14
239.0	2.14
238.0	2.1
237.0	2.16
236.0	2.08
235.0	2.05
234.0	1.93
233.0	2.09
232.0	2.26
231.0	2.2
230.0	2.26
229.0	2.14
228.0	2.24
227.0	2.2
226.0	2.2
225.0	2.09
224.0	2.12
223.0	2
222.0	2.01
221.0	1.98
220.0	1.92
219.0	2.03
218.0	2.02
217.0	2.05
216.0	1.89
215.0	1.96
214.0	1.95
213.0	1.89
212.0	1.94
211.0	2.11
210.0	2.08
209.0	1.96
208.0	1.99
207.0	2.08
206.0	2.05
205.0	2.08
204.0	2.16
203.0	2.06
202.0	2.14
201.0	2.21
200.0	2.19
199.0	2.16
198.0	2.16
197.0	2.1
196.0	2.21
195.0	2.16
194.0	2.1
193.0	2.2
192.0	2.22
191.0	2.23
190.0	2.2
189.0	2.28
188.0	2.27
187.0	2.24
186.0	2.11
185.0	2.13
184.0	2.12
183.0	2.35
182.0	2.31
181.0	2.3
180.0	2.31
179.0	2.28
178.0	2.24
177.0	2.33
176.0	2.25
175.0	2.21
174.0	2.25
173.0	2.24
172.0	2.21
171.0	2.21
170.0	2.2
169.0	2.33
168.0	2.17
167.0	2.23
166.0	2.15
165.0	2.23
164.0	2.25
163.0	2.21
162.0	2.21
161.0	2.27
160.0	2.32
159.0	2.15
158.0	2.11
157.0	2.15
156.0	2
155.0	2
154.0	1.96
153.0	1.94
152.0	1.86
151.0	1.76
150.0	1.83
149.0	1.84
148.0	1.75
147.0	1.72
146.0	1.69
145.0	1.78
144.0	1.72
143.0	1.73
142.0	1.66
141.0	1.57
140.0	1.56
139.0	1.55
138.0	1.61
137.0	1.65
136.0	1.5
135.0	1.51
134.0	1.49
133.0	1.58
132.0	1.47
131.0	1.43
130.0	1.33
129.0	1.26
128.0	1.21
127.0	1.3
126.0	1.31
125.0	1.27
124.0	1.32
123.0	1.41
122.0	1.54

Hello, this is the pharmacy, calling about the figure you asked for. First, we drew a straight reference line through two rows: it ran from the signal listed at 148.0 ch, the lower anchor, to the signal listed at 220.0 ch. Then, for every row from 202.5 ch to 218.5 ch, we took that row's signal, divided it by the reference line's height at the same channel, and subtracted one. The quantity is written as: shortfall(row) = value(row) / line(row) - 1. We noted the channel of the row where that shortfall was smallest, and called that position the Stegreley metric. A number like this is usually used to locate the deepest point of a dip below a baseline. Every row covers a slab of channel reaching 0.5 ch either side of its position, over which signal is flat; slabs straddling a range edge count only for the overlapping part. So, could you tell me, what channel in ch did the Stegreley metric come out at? 216.0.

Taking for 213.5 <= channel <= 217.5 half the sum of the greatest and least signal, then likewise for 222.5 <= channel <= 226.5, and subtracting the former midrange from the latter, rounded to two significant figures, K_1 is 0.13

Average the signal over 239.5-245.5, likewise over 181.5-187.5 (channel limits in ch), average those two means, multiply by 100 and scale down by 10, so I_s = 22.1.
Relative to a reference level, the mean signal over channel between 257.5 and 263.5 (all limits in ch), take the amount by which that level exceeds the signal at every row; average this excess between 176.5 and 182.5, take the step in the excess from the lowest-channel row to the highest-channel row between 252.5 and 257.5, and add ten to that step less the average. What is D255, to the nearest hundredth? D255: 10.24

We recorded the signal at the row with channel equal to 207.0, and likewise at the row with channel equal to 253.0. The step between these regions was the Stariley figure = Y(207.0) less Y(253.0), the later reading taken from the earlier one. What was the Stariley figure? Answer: -0.22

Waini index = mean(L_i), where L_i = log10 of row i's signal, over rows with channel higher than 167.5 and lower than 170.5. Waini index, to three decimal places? 0.349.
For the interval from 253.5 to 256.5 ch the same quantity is 0.360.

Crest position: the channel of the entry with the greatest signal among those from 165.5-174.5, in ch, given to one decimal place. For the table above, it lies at 169.0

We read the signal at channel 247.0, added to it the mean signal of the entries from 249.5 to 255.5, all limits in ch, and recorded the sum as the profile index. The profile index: 4.4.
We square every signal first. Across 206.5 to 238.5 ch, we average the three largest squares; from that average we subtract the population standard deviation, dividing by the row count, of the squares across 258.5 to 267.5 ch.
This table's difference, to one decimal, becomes 4.7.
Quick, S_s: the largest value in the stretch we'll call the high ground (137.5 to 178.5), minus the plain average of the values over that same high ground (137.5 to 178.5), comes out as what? 0.32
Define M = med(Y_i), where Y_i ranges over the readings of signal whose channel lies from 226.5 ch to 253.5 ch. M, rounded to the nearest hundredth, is 2.16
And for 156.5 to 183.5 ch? 2.24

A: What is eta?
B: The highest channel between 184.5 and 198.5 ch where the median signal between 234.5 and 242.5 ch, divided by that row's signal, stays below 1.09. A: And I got 198.0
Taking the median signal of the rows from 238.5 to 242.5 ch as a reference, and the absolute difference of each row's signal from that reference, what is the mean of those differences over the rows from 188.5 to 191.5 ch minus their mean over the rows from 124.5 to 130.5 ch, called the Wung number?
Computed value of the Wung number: -0.8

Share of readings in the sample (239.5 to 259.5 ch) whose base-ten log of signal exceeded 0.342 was 0.5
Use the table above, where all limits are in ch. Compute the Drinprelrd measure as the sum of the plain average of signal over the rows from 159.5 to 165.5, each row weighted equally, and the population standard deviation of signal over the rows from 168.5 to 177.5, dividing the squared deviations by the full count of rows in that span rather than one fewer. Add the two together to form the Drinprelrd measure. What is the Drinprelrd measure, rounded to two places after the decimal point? 2.30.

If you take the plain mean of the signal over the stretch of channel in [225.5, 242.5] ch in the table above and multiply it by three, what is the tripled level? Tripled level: 6.47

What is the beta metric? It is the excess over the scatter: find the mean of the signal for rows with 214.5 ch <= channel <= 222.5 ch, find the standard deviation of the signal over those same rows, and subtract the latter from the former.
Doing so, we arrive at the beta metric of 1.93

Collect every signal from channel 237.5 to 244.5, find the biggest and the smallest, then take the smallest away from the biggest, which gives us 0.15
